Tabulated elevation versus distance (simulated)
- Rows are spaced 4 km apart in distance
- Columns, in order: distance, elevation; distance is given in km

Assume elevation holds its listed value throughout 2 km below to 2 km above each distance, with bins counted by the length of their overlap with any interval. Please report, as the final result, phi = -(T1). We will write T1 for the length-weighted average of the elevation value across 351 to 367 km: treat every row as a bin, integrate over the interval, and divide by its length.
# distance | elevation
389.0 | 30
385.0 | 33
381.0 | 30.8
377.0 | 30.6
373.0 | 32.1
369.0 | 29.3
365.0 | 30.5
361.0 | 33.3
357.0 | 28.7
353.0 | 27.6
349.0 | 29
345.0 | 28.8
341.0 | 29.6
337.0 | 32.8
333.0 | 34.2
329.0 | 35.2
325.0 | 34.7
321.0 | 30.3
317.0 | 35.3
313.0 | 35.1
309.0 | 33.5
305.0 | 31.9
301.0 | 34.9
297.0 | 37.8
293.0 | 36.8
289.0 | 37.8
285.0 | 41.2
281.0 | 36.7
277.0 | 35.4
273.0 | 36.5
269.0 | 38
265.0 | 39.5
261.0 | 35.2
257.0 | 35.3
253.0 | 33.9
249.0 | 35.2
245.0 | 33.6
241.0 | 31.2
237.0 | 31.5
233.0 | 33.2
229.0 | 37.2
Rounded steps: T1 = 30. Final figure -30.0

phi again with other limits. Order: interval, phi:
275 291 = -37.8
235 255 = -33.1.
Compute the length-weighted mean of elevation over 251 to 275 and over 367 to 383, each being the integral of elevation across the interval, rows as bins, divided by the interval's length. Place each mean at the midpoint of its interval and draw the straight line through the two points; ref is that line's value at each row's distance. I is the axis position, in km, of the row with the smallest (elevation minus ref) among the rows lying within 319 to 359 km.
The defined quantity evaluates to 353.0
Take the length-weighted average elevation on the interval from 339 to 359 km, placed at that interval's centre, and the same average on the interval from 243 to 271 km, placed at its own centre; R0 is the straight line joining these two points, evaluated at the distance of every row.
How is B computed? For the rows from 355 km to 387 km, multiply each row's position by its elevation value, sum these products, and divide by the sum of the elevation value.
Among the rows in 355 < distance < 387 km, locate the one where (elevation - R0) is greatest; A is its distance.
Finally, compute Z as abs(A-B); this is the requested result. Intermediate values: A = 385.0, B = 371.2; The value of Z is 13.8 km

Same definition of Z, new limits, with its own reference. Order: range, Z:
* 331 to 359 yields 11.5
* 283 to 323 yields 17.2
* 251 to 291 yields 13.6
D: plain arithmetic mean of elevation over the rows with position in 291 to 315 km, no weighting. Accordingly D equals 35.0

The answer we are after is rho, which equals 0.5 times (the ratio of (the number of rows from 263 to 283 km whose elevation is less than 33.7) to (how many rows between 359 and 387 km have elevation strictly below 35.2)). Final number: 0.0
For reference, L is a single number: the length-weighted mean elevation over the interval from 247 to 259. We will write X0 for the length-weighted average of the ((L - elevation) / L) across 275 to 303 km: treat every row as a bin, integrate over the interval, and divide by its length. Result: -0.07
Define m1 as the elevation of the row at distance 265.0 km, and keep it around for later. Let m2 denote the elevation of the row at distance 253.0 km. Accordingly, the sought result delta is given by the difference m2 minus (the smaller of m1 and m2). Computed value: 0.0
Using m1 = 39.5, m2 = 33.9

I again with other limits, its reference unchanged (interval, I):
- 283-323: 321.0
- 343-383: 353.0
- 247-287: 253.0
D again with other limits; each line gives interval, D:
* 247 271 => 36.2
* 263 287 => 37.9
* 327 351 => 31.6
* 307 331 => 34.0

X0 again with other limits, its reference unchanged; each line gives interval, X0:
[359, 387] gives 0.10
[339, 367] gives 0.15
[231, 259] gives 0.04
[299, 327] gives 0.03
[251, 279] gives -0.04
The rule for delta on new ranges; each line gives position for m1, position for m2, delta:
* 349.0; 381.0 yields 1.8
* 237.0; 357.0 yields 0.0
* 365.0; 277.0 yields 4.9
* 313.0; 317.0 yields 0.2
